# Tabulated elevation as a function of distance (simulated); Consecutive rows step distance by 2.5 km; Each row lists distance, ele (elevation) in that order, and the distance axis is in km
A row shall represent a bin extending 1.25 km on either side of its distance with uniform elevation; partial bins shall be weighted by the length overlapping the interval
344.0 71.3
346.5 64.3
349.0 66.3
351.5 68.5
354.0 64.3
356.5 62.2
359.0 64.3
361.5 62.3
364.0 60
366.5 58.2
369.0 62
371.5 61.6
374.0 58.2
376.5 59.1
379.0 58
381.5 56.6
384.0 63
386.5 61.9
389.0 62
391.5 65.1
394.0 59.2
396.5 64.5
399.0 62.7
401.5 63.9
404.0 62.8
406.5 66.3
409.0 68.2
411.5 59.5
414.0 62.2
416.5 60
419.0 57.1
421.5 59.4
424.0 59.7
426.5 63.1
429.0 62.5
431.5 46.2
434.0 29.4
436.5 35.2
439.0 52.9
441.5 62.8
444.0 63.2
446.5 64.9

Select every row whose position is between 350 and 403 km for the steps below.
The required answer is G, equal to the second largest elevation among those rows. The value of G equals 65.1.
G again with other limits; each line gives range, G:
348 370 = 66.3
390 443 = 66.3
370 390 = 62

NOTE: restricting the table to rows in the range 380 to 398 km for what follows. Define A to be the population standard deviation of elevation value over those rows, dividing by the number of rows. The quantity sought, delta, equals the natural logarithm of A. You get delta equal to 1.0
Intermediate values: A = 2.8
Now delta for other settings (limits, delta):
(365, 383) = 0.6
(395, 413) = 0.9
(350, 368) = 1.1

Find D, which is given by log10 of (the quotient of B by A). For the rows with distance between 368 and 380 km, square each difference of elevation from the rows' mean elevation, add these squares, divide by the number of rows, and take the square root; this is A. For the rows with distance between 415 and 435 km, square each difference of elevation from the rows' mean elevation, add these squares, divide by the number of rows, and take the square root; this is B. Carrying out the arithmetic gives 0.8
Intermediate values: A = 1.7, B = 10.8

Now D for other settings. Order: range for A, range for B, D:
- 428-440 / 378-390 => -0.7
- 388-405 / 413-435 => 0.8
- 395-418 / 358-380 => -0.1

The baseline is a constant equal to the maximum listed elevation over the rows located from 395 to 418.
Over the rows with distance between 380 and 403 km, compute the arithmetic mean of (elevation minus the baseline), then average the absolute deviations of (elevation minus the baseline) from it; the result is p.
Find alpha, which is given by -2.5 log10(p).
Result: -0.72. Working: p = 1.9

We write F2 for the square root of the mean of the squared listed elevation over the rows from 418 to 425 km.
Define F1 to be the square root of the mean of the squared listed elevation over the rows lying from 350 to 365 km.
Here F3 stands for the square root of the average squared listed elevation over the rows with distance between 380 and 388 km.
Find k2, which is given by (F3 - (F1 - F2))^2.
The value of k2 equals 3097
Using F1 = 64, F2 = 59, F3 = 61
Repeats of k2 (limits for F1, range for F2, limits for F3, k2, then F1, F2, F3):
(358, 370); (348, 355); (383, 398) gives 4575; 61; 66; 63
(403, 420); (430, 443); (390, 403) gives 2263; 62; 47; 63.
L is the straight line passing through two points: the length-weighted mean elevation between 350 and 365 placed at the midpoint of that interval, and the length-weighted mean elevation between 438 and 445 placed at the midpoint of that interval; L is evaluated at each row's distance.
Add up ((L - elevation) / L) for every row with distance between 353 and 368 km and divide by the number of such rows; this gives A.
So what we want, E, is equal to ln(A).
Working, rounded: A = 0.027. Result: -3.62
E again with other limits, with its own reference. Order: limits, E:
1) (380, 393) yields -4.62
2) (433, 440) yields -1.06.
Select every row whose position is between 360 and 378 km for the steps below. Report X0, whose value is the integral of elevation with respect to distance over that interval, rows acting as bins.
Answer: 1084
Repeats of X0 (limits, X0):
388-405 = 1069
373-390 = 1017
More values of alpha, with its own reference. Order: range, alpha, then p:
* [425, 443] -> -2.65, 11.5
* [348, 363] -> -0.66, 1.8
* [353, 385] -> -0.87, 2.2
